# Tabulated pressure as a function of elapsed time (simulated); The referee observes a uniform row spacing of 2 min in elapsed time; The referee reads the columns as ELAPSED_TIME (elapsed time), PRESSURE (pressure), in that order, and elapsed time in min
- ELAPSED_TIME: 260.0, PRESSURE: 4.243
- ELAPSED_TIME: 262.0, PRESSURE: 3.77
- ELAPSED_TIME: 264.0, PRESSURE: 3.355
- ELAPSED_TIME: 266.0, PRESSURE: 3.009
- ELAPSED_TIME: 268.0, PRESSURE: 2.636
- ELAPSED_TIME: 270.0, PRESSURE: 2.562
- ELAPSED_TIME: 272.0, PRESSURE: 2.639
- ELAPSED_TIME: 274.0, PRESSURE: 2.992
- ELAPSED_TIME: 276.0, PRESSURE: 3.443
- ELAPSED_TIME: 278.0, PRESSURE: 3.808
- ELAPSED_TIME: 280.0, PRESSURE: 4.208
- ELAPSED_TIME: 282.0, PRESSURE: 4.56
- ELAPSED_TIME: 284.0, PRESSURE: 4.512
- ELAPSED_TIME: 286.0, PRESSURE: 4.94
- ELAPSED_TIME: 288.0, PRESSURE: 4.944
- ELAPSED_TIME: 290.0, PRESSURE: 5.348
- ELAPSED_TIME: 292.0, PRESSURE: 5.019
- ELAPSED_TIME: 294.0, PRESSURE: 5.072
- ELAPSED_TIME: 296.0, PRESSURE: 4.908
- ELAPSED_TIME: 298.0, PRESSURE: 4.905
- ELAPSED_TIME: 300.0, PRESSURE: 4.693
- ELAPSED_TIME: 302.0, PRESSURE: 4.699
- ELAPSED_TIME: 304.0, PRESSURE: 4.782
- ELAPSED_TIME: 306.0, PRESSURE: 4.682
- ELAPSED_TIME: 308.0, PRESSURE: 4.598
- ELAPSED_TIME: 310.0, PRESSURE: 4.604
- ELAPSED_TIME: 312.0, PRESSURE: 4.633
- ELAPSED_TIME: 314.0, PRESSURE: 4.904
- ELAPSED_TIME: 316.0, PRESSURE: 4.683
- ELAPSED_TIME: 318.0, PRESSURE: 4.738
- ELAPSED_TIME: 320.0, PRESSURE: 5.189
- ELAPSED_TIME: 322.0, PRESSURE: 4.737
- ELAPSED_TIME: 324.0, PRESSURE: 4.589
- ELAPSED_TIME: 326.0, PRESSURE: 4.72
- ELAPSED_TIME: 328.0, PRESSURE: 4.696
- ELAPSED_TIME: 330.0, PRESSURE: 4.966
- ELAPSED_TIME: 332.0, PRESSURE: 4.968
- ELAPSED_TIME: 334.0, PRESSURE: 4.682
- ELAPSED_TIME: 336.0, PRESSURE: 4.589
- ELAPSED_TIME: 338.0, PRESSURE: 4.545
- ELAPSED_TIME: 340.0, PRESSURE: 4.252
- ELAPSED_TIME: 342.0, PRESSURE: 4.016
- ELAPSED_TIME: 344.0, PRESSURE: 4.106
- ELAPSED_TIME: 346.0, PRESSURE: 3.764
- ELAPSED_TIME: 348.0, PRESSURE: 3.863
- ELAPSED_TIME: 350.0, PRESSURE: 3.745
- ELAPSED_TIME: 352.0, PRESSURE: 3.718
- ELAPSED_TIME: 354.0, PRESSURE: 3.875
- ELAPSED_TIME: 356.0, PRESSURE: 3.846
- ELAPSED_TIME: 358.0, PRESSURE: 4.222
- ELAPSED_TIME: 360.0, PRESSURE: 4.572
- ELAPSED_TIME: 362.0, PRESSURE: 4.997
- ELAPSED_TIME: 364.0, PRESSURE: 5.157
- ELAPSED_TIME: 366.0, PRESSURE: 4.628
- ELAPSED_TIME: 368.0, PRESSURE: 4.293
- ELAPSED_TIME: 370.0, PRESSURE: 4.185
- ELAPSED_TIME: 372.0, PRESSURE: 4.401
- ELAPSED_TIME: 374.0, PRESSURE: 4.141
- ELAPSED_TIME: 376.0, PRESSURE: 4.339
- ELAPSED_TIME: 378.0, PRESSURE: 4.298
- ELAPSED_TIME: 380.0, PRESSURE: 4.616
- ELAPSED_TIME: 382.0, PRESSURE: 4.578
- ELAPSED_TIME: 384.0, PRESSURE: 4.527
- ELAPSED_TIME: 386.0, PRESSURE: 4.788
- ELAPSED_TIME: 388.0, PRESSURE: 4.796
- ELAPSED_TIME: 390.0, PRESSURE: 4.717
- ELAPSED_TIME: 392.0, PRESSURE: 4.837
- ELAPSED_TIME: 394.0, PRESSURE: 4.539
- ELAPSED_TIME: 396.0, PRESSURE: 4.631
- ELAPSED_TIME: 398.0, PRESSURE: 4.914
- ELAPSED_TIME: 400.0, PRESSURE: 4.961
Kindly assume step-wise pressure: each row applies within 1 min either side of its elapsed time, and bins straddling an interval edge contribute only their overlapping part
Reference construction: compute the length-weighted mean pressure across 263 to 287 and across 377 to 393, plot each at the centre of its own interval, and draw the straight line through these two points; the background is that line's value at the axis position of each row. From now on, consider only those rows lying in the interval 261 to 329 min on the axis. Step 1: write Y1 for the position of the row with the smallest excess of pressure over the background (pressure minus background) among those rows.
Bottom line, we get 270.0 min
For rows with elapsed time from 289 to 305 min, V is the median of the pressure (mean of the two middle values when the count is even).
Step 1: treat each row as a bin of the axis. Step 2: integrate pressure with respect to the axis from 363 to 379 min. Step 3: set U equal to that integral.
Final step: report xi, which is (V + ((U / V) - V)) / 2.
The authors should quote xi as 7.2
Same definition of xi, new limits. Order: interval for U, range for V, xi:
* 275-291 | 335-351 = 8.8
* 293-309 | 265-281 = 12.8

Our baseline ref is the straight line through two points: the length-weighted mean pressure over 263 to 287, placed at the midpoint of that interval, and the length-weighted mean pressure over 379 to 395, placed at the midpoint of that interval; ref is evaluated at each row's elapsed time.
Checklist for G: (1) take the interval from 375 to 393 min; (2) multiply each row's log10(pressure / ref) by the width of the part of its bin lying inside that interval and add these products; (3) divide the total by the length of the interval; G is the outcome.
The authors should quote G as 0.00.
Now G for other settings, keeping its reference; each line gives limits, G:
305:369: 0.03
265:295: 0.03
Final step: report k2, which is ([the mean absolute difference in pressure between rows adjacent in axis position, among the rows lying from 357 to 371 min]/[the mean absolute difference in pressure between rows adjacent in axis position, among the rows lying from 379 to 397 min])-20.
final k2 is -17.3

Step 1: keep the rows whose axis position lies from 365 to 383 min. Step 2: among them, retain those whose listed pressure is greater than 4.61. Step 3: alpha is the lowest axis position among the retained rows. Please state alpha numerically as 366.0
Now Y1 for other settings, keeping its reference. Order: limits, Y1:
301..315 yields 310.0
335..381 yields 352.0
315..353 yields 352.0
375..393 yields 378.0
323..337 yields 336.0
